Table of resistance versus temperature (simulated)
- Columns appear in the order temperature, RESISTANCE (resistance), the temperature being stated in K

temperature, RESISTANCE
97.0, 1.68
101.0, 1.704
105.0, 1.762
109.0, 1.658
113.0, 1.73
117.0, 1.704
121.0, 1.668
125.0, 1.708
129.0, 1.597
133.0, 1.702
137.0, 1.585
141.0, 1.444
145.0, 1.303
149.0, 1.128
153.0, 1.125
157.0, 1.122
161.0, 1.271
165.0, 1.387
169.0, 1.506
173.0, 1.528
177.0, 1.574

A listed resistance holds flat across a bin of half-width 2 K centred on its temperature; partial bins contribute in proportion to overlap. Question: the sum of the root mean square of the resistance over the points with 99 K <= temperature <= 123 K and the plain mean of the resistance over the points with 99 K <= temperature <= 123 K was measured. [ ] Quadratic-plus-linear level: 3.41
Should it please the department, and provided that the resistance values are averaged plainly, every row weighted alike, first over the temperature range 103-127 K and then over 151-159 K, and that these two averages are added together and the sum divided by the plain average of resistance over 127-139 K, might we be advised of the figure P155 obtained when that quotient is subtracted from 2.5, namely 0.763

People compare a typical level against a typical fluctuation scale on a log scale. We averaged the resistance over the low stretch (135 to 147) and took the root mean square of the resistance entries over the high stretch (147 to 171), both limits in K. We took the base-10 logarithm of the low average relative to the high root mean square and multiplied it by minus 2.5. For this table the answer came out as -0.14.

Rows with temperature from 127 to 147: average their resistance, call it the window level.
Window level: 1.5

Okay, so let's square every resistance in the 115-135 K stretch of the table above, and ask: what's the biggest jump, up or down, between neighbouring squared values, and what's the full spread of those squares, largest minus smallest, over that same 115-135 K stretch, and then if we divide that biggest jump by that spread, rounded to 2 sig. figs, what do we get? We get 1.0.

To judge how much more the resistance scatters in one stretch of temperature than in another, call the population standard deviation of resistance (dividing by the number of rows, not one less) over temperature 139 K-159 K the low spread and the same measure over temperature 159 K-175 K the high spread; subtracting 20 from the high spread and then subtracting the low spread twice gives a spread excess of -20.2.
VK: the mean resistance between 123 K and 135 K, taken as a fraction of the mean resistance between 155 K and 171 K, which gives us 1.26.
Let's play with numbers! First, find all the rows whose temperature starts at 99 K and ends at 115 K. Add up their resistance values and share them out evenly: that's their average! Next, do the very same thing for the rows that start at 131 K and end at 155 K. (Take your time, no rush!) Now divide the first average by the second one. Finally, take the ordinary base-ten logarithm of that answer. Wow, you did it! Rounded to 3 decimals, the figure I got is 0.094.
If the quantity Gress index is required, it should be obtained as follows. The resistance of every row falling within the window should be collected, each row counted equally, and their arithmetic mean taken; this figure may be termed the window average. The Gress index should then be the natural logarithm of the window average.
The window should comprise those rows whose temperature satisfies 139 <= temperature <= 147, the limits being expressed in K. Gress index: 0.32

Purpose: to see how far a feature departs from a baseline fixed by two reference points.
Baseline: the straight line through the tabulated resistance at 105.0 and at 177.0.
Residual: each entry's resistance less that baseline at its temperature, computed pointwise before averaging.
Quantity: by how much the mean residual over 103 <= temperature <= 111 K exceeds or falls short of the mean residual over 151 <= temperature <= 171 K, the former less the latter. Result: 0.3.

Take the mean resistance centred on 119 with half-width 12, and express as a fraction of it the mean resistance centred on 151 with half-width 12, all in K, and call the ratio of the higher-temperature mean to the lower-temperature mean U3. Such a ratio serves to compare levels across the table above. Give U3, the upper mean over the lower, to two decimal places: 0.73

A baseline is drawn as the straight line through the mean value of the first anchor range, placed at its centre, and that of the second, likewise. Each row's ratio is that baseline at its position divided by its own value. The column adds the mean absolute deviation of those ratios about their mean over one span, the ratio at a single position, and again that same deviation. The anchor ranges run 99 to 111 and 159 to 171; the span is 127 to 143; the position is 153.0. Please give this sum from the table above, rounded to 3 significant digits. 1.37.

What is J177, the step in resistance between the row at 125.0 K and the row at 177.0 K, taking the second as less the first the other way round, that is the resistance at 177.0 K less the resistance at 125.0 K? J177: -0.13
